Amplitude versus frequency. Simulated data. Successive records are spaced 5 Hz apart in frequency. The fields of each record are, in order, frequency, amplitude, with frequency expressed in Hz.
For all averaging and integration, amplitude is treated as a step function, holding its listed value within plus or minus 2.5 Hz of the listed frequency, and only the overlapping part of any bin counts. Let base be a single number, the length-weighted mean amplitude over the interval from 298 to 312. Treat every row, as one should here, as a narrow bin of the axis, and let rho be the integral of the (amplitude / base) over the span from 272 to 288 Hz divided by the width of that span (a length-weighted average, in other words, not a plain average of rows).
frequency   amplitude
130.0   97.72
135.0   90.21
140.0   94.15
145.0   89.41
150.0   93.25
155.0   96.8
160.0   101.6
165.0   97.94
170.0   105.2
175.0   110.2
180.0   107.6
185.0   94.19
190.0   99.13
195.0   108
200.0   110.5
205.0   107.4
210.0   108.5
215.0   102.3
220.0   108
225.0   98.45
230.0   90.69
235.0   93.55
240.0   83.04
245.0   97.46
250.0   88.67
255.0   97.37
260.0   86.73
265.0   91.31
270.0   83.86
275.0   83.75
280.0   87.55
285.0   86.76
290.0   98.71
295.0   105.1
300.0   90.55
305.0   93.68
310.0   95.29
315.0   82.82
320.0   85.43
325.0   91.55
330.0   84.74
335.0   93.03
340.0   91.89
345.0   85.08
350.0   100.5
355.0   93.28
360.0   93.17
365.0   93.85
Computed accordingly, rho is 0.93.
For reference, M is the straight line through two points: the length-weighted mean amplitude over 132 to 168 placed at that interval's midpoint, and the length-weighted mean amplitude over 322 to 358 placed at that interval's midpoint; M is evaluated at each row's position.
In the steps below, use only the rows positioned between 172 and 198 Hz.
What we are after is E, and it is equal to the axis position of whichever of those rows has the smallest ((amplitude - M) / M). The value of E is 185.0 Hz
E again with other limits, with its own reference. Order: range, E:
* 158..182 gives 165.0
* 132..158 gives 145.0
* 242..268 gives 260.0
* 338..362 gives 345.0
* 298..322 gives 315.0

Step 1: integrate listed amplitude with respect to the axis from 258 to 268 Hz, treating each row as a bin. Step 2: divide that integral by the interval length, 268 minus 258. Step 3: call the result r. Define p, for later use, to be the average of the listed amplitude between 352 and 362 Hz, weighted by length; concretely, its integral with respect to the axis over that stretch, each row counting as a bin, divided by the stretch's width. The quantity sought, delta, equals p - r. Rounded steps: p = 94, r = 88.9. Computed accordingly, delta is 4.7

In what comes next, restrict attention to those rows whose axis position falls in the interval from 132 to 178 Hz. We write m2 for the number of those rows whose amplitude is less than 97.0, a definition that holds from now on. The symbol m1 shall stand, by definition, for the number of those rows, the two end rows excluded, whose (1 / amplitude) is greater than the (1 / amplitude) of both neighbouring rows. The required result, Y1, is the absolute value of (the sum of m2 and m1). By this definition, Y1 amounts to 7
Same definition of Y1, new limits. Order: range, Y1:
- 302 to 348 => 11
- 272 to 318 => 9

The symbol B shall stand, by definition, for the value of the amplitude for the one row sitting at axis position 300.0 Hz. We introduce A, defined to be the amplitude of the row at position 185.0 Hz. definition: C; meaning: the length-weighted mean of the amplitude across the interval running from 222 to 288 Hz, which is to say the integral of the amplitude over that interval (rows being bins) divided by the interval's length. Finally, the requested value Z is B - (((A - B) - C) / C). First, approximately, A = 94.19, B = 90.55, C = 90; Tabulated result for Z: 92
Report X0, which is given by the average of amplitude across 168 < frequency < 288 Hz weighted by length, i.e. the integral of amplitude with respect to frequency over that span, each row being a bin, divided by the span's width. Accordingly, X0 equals 97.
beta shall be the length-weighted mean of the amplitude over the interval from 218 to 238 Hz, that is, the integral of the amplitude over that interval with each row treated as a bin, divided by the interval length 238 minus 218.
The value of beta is 97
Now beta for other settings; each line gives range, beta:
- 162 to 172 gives 101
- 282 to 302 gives 95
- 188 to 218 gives 106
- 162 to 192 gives 102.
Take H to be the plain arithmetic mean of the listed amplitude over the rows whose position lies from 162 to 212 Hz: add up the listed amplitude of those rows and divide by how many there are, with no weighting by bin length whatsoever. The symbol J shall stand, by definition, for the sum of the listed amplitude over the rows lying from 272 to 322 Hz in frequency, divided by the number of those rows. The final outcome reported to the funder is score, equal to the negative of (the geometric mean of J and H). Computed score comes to -97.7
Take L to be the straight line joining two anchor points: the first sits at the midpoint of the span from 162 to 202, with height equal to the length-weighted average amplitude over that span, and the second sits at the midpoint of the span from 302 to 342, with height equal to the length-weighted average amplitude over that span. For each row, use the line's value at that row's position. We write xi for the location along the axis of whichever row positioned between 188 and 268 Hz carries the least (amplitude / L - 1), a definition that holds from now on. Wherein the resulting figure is 240.0 Hz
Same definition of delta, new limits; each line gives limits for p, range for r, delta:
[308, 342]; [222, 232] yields -6.3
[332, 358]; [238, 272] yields 2.6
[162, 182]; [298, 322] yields 15.5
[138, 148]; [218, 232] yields -7.3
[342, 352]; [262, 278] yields 6.0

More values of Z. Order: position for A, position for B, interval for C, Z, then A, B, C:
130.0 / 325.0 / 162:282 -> 92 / 97.72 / 91.55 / 98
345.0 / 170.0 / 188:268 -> 106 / 85.08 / 105.2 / 98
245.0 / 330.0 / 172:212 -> 86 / 97.46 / 84.74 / 106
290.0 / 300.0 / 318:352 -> 91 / 98.71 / 90.55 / 90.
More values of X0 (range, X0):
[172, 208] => 105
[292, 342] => 91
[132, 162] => 94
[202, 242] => 99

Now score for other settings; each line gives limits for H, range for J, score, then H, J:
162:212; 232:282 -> -96.8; 105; 89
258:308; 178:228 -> -97.4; 91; 104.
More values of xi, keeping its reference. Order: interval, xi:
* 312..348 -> 315.0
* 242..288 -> 270.0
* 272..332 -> 275.0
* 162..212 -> 185.0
